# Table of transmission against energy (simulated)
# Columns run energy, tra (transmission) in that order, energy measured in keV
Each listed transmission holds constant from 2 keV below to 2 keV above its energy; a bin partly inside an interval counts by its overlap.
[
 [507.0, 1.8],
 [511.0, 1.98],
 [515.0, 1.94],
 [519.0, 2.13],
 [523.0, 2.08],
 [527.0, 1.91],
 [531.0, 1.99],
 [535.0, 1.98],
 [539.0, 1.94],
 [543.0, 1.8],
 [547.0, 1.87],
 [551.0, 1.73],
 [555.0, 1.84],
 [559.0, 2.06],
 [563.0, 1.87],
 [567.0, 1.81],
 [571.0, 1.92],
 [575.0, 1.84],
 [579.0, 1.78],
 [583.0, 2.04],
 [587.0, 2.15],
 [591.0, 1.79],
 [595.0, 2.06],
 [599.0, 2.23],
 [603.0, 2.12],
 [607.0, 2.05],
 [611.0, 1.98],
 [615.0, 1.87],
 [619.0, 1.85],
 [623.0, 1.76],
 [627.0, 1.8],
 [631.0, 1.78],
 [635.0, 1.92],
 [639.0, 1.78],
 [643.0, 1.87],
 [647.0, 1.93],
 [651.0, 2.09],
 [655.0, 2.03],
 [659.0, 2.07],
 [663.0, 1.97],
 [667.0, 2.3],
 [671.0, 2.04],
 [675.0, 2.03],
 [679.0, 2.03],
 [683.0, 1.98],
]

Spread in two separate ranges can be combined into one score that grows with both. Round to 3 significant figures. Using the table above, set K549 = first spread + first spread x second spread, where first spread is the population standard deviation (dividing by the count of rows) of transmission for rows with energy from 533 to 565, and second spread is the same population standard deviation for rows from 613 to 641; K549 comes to 0.103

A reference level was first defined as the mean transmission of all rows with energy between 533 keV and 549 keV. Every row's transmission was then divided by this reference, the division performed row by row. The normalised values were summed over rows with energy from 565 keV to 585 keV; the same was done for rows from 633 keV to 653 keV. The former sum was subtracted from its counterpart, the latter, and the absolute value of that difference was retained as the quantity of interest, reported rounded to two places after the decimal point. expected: 0.11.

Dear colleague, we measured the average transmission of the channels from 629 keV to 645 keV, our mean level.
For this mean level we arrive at 1.84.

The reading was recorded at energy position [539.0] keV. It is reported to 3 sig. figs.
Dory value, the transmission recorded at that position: 1.94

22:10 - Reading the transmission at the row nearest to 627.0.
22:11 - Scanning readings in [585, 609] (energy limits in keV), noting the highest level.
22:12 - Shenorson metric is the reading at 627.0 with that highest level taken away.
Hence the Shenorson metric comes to -0.43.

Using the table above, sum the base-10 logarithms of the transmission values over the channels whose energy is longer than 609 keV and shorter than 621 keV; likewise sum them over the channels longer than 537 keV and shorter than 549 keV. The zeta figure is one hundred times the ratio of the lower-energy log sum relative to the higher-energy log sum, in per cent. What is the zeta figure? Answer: 98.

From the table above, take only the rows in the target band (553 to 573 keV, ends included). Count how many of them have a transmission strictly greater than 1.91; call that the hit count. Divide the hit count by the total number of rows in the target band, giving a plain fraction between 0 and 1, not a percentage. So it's 0.40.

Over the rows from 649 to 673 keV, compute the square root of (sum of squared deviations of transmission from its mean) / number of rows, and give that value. 0.104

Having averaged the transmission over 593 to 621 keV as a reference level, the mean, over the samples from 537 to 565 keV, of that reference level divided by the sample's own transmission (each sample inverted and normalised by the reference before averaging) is 1.08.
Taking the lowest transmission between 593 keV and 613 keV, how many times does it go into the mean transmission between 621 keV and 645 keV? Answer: 0.92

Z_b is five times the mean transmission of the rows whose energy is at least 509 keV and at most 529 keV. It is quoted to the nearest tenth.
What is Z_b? 10.0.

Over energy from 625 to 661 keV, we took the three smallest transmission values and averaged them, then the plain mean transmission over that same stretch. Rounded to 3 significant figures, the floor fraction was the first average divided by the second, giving 0.931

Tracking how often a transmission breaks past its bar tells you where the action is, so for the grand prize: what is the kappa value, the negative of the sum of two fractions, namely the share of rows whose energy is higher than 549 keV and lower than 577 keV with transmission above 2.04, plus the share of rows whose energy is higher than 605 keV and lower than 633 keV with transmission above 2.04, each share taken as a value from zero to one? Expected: -0.29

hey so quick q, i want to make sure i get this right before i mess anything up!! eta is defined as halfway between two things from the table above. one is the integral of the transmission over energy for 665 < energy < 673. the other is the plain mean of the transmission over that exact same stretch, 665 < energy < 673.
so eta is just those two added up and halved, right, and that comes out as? 9.8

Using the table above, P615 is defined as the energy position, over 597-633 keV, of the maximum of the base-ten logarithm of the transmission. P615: 599.0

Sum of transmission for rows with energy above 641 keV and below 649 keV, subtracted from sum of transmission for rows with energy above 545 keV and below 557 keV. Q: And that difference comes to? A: 2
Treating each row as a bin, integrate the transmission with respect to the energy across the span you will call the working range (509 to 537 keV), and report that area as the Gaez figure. 56.0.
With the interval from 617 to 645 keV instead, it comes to 51.0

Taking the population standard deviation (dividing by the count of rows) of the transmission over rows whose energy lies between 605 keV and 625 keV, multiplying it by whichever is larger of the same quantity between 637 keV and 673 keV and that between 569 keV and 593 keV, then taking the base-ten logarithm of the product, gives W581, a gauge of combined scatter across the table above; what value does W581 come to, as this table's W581 -1.85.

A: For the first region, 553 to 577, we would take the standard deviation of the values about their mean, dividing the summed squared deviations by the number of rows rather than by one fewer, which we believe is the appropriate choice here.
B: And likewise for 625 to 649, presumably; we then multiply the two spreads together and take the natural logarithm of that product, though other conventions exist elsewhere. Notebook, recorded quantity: -5.2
